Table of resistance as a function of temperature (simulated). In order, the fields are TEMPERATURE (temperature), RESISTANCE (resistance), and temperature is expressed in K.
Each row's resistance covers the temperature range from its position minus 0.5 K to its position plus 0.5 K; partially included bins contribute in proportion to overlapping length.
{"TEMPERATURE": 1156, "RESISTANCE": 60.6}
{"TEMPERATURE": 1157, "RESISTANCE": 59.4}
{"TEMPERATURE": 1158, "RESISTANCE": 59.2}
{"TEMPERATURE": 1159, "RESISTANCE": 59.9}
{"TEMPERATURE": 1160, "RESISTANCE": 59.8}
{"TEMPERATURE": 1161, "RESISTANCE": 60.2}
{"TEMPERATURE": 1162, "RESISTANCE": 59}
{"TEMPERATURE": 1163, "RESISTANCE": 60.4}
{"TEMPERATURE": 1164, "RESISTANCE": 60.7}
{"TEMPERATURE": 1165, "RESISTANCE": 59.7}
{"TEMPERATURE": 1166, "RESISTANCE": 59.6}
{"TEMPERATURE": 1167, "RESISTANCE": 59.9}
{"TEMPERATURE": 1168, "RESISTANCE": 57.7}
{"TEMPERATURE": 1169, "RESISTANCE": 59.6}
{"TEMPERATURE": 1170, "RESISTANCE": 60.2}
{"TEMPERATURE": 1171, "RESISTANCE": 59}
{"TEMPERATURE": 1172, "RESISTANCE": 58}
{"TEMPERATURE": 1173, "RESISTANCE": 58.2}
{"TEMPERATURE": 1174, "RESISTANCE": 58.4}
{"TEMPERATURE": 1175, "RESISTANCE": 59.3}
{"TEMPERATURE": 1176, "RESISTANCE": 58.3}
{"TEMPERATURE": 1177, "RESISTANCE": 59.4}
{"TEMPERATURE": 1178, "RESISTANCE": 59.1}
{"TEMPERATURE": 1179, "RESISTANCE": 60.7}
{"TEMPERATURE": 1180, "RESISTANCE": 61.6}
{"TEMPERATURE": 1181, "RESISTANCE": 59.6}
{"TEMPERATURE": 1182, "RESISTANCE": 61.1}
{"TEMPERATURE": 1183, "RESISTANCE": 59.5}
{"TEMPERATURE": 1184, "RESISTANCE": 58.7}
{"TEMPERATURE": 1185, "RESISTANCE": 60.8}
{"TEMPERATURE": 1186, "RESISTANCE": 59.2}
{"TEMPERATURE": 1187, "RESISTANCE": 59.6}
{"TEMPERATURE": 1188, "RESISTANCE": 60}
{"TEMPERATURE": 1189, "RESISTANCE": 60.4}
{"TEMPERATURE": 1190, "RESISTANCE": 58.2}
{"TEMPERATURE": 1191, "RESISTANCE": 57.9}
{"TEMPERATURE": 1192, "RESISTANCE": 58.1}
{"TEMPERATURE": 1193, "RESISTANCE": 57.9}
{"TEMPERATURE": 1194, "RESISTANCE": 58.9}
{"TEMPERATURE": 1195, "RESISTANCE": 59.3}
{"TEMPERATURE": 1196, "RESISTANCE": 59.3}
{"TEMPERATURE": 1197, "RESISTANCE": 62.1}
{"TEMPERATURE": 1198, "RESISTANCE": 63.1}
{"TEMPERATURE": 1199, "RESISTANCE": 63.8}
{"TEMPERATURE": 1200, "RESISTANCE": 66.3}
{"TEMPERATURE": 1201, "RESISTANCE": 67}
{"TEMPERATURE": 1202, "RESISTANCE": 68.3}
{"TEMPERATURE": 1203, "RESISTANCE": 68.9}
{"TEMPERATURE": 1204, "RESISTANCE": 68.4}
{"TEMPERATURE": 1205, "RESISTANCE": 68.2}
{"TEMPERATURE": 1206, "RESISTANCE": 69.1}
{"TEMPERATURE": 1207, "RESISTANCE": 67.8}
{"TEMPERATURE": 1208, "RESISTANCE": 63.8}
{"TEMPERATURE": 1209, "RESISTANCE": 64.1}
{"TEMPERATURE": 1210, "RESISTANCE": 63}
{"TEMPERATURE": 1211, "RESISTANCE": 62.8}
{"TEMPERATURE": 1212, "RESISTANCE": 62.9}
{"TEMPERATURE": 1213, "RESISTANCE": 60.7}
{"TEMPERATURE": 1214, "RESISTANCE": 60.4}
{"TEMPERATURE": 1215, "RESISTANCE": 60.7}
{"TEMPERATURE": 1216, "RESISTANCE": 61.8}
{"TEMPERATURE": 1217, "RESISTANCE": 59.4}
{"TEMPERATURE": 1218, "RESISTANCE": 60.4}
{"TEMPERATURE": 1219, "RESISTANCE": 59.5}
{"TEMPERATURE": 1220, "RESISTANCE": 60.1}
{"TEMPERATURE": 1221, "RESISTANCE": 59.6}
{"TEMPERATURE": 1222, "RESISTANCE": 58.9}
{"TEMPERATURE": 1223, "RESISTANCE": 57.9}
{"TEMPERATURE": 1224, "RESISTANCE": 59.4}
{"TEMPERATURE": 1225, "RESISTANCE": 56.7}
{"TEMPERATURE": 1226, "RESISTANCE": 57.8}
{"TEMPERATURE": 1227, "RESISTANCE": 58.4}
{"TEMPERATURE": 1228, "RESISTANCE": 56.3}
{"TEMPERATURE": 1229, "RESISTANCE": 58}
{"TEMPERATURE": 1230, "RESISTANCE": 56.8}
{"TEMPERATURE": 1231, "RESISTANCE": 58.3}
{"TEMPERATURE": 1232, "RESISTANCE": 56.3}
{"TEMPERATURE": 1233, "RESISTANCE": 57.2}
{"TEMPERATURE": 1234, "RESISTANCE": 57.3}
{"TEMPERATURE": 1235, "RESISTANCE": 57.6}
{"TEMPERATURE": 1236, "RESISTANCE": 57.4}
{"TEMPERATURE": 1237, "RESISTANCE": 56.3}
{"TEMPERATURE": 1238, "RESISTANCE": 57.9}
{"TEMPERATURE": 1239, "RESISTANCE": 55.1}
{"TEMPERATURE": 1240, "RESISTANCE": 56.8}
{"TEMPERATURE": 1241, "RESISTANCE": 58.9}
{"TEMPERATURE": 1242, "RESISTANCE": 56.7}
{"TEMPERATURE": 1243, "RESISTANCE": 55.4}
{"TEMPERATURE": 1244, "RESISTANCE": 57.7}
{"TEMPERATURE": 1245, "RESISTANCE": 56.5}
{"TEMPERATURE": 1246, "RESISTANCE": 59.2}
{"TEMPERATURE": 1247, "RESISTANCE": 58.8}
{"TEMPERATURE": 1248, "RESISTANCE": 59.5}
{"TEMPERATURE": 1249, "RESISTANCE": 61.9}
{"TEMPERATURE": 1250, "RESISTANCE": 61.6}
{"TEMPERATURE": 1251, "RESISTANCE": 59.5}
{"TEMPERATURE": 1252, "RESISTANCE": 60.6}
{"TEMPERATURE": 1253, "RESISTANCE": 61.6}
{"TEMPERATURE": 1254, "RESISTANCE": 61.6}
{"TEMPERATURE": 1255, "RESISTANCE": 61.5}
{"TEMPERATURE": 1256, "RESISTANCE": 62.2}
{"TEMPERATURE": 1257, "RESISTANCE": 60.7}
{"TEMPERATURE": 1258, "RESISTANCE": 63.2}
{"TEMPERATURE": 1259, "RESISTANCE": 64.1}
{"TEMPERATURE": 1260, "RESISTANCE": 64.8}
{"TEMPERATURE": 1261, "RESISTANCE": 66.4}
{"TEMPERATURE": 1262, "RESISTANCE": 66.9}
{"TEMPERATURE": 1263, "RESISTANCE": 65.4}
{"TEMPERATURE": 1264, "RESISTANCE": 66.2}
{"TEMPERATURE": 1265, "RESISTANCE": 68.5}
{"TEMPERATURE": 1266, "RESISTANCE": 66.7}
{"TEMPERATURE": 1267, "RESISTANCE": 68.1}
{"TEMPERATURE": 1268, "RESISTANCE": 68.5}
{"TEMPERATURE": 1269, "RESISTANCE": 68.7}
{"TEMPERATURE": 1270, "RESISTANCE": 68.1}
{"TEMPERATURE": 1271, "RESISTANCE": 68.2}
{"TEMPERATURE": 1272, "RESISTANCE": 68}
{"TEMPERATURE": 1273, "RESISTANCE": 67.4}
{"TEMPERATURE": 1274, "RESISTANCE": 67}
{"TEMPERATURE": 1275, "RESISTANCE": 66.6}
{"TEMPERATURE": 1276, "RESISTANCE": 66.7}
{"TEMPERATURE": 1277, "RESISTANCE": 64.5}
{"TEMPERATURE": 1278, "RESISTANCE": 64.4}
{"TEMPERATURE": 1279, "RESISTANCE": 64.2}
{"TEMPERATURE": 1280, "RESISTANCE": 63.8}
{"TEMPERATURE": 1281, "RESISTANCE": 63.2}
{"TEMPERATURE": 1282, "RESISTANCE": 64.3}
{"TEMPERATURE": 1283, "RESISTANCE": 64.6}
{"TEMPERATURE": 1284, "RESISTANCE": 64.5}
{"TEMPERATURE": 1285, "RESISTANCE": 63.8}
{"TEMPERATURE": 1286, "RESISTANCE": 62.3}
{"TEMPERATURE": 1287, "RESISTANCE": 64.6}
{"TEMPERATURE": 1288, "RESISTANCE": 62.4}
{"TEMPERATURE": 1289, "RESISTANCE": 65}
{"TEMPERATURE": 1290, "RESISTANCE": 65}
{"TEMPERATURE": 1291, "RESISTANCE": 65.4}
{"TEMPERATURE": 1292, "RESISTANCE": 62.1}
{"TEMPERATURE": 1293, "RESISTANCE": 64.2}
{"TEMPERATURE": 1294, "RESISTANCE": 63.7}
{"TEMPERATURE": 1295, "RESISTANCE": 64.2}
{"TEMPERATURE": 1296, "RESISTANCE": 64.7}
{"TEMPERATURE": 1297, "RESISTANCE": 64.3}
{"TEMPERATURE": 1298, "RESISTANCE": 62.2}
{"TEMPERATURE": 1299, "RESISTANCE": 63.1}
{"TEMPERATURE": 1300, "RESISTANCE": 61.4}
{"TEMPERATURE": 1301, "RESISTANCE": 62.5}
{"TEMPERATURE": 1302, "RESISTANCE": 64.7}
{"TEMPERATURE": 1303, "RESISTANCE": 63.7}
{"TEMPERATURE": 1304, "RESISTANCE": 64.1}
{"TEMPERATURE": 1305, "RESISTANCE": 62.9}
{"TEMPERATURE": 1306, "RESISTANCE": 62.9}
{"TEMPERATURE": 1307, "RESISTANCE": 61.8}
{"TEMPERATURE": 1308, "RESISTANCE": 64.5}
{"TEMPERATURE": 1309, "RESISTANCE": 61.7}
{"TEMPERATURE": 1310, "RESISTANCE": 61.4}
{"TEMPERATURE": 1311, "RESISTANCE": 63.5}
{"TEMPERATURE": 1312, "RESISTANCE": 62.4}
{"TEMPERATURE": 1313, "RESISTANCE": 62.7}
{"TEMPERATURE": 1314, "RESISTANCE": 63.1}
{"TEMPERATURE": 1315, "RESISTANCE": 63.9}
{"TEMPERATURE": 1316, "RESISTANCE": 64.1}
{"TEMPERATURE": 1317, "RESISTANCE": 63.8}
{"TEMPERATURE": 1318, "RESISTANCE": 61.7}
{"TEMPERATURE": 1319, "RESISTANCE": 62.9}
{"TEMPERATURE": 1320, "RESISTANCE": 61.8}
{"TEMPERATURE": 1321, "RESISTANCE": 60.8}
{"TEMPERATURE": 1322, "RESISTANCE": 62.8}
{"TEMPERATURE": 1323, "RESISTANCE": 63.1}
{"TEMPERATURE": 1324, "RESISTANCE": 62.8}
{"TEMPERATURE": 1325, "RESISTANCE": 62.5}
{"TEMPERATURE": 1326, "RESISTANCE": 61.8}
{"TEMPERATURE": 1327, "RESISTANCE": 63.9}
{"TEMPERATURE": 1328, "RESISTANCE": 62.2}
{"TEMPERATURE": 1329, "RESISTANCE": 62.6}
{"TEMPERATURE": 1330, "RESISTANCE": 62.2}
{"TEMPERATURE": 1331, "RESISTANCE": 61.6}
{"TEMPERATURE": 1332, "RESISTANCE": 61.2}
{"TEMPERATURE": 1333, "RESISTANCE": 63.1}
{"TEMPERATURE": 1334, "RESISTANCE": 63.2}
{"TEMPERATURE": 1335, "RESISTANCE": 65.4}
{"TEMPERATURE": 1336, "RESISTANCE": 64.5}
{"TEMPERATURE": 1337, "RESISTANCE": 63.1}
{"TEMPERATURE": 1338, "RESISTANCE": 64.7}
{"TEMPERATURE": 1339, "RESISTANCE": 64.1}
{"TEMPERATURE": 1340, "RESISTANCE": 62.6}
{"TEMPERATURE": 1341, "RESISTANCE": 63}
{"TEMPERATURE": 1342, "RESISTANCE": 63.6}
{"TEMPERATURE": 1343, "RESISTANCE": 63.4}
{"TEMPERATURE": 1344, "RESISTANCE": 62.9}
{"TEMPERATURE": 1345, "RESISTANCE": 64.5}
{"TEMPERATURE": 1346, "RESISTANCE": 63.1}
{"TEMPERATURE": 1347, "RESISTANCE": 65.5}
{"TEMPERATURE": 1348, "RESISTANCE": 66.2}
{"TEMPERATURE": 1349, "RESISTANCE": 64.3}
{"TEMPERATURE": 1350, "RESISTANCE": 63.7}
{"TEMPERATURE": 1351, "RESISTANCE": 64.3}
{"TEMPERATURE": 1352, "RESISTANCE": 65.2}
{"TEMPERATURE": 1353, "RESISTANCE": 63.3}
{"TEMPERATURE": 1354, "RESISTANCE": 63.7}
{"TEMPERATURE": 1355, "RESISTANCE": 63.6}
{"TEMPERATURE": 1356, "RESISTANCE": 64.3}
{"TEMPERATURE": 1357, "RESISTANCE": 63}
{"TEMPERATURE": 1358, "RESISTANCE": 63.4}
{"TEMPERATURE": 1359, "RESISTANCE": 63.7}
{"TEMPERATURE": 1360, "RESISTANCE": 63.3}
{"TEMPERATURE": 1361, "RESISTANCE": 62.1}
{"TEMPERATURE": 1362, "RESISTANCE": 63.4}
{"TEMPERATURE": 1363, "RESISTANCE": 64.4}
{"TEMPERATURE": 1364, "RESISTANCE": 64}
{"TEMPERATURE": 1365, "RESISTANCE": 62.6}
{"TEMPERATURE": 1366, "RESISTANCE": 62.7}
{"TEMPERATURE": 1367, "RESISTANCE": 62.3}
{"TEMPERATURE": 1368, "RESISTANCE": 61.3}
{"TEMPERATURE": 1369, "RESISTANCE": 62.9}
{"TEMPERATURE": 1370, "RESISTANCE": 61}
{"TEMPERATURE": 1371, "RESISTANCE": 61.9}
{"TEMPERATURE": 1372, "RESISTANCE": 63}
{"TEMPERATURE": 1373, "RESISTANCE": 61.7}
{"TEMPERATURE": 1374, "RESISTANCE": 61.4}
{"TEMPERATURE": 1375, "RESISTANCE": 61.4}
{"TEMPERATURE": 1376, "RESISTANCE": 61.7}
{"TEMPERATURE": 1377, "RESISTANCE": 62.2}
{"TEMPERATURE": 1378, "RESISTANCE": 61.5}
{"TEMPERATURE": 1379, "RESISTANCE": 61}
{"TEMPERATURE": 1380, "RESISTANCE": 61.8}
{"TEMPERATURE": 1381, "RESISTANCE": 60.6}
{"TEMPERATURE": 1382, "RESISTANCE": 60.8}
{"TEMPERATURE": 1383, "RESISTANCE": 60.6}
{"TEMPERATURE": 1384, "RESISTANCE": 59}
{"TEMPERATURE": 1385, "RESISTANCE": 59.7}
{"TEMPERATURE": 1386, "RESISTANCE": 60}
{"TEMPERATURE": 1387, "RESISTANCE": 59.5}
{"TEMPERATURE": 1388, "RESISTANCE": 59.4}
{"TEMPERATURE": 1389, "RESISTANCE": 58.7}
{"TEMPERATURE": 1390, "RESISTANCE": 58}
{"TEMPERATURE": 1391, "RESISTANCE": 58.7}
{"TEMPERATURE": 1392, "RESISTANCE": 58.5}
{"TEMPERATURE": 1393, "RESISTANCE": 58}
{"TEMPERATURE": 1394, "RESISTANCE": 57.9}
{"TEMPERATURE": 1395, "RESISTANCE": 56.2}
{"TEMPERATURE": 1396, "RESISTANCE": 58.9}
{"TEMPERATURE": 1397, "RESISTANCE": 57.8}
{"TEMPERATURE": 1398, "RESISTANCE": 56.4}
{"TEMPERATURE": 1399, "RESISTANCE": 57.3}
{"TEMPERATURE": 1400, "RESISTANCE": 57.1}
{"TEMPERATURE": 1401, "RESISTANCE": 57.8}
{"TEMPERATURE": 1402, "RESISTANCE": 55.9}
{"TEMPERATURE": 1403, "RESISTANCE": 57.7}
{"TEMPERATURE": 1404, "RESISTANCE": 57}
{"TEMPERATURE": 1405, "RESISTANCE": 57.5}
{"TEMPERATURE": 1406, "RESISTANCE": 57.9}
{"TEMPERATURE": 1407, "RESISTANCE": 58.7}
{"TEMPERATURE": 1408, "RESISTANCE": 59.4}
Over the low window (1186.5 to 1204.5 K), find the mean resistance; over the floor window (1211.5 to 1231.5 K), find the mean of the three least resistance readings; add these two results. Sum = 119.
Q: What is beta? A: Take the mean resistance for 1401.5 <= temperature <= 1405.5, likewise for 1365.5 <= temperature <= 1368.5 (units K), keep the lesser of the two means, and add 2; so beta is 59.0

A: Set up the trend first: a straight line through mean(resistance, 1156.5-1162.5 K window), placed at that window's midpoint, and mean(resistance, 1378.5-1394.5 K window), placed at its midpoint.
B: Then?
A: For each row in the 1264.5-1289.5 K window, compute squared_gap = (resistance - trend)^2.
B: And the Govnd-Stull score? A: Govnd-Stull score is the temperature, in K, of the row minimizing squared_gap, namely 1286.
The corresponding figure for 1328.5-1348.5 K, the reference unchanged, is 1332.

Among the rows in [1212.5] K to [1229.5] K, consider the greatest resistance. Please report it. 61.8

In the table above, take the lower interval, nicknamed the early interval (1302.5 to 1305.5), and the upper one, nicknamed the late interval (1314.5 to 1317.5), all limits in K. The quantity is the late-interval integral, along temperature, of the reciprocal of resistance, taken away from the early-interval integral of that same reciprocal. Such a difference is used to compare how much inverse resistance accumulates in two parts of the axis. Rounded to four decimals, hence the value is 0.0003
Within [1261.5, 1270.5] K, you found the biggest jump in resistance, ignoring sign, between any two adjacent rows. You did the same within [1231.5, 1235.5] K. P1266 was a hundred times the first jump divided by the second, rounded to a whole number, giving 256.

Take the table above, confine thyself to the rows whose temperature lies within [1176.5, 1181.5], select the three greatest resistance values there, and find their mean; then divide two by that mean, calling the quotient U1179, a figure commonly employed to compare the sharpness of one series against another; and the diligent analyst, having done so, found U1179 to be 0.0330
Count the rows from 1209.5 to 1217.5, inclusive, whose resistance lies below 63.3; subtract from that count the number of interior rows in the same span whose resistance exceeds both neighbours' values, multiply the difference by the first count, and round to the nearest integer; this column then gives 48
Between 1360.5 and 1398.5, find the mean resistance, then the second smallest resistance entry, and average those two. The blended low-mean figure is 58.5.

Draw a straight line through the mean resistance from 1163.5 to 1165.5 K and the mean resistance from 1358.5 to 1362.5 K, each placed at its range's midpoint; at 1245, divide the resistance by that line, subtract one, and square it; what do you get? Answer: 0.0064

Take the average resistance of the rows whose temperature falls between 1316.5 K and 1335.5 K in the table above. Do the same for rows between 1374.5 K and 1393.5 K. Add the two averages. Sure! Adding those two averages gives 123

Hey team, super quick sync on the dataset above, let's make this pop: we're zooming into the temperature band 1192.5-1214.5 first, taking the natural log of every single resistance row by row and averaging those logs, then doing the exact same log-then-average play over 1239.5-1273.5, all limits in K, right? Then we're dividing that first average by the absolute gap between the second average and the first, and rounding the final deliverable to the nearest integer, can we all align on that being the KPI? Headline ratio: 260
